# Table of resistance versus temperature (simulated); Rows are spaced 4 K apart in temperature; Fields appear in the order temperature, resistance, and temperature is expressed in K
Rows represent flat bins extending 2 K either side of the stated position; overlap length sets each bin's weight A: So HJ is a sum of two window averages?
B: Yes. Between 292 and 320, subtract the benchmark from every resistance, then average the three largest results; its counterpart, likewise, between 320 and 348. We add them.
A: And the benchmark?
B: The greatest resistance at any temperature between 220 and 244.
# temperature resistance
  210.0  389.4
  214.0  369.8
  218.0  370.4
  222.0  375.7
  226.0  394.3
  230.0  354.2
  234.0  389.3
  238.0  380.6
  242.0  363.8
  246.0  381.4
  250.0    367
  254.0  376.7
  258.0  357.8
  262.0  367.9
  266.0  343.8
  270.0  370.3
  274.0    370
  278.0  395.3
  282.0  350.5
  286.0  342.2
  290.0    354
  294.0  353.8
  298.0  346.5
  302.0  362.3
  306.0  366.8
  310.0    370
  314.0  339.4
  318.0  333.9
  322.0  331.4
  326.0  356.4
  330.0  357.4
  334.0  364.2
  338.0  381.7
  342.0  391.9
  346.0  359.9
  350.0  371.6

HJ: -43.0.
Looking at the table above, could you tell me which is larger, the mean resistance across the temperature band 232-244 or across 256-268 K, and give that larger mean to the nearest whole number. 378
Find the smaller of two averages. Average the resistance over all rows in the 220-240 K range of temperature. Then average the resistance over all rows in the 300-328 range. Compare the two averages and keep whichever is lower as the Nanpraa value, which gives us 351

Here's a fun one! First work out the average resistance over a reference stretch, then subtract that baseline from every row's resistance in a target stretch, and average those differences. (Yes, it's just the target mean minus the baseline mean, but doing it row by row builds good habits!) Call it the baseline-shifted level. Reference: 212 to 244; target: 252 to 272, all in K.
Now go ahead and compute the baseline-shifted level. -11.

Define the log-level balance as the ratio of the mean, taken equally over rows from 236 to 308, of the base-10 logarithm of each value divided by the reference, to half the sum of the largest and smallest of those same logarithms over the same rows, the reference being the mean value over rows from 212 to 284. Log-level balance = 2.3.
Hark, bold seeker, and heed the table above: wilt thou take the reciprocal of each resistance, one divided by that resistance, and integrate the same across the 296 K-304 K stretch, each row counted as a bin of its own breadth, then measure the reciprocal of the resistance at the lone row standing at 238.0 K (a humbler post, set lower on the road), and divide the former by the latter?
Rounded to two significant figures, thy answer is 8.6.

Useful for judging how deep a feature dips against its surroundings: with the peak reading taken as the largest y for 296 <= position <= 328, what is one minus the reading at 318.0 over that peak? 0.098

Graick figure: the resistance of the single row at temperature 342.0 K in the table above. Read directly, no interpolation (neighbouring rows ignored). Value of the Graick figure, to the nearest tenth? 391.9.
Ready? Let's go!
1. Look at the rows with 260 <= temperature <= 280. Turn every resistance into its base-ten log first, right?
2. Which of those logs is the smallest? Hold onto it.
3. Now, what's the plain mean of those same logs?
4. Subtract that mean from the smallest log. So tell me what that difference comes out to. -0.0308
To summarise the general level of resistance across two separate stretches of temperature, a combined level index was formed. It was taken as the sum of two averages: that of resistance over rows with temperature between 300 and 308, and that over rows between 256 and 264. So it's 727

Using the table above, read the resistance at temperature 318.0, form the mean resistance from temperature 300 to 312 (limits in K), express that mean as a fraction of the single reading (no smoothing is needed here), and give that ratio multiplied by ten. 11.0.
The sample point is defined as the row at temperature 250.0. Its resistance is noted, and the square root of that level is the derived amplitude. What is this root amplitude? 19.2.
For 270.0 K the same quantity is 19.2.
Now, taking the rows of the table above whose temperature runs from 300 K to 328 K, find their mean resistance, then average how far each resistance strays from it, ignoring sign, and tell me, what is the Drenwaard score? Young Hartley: 14.2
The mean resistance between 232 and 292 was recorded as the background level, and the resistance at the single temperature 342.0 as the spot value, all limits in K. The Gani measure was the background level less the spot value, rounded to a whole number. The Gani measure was -25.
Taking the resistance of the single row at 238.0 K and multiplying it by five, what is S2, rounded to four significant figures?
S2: 1903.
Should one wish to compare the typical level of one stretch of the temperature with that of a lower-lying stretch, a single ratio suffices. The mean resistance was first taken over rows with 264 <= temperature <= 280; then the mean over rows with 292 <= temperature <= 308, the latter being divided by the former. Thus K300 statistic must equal 0.966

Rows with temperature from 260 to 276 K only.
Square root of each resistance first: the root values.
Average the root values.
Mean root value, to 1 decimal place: 19.1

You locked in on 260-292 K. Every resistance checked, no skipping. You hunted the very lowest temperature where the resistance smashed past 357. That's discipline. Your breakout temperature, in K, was 262.0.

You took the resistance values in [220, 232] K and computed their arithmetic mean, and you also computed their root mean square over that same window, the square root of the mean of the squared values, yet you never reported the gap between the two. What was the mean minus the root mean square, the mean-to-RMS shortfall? -0.36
